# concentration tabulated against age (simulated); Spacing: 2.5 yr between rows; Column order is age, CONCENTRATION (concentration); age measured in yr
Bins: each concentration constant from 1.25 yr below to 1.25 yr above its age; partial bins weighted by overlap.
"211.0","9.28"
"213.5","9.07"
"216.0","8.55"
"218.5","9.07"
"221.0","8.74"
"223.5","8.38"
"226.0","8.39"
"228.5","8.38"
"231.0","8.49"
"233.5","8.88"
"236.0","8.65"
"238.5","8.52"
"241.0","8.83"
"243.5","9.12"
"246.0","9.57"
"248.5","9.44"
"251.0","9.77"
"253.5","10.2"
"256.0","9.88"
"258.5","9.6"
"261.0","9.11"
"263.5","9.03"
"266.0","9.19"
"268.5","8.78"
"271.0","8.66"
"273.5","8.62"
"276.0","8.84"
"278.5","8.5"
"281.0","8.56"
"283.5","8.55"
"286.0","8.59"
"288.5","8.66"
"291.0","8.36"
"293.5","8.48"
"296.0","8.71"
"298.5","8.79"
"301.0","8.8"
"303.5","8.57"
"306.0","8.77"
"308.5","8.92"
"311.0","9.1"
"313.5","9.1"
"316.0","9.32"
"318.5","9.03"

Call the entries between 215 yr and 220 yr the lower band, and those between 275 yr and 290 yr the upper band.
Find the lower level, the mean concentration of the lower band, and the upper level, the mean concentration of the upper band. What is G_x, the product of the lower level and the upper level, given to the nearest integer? 76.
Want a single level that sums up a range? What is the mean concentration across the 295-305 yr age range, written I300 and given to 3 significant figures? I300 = 8.72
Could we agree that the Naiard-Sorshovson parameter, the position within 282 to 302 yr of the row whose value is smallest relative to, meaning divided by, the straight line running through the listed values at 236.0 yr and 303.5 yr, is 291.0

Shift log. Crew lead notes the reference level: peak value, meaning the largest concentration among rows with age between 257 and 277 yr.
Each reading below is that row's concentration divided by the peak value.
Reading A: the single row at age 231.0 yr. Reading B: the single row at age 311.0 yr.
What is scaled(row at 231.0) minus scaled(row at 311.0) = -0.06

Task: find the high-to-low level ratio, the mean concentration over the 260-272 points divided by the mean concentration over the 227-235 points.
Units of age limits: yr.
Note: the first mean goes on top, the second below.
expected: 1.04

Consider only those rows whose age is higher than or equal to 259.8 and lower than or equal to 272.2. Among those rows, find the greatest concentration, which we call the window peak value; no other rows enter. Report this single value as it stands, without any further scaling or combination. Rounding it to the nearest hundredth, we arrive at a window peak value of 9.19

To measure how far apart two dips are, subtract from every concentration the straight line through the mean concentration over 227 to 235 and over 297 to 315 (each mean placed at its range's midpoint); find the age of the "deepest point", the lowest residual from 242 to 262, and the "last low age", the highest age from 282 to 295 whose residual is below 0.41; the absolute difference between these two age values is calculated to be 32.5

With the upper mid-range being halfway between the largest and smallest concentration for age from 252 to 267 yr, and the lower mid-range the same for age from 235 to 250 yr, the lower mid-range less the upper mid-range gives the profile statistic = -0.6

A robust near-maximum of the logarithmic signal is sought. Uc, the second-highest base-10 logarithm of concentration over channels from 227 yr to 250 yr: 0.975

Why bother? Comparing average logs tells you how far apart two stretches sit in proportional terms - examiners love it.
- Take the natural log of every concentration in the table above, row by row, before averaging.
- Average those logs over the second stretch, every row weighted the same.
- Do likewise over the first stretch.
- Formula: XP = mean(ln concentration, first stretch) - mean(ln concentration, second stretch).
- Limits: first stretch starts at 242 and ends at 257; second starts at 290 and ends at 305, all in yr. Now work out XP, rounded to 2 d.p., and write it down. 0.11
